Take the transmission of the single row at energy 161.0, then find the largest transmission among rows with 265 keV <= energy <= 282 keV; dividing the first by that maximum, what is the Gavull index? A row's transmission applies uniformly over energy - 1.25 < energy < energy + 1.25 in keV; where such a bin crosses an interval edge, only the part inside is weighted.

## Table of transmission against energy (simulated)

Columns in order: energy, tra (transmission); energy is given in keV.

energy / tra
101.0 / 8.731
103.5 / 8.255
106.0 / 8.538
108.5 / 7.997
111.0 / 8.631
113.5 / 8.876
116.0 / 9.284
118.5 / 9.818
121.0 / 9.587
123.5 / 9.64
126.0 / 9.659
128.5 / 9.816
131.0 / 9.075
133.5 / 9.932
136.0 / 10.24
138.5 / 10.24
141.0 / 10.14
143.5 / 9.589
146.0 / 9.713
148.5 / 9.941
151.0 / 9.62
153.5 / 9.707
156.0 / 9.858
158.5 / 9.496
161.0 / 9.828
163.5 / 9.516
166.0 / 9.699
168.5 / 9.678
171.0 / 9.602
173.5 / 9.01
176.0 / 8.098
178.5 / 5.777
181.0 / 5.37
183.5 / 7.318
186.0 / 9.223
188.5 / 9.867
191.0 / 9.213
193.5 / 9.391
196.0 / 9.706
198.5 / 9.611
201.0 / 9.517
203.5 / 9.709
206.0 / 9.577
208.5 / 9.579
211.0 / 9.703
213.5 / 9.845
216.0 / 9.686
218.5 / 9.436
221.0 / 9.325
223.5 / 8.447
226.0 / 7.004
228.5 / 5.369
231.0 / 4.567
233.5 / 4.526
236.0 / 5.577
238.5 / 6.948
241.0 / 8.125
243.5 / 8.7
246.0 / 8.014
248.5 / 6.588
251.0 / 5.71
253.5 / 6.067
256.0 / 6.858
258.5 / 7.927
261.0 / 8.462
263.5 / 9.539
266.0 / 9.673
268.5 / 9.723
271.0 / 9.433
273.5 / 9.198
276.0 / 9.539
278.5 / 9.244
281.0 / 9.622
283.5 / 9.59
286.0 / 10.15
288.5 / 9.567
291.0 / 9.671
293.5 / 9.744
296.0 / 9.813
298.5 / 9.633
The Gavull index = 1.01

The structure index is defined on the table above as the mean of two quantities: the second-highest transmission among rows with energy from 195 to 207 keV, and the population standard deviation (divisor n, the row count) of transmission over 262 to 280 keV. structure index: 4.9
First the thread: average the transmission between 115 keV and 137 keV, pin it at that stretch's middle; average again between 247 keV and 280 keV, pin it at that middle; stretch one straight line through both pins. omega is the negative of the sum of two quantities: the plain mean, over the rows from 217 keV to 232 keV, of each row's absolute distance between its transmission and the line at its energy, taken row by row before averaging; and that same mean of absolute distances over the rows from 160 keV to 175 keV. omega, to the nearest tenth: -2.1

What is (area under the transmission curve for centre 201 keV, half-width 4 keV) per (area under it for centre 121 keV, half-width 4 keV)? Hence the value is 0.99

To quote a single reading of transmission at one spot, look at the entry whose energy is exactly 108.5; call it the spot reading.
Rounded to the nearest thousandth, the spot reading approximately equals 7.997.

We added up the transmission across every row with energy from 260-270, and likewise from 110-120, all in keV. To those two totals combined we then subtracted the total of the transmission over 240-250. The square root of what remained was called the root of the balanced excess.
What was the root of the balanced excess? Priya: 6.5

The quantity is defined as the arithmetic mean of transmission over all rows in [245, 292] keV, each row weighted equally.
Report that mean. 8.66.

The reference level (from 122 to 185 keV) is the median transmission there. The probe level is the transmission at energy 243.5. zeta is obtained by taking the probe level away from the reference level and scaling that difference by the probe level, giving 0.11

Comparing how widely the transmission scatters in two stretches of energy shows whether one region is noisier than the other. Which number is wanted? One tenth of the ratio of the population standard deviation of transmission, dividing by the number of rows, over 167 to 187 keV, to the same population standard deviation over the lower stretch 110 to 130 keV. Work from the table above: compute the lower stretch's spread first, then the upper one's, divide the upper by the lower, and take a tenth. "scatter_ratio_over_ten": 0.38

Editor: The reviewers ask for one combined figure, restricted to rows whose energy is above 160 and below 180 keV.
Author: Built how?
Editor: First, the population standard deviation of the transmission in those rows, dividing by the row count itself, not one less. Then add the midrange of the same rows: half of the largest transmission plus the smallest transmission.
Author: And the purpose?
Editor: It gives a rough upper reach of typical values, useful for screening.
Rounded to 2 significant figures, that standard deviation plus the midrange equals 9.1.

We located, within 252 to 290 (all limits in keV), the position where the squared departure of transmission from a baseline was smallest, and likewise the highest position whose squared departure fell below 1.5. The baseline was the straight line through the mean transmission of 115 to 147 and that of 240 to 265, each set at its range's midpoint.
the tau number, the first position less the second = -2.5 keV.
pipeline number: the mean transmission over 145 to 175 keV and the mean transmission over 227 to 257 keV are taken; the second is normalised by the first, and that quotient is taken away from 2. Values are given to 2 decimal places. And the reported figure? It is 1.33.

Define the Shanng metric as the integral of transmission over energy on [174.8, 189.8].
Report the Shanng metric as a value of 114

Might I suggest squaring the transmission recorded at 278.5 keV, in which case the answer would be 85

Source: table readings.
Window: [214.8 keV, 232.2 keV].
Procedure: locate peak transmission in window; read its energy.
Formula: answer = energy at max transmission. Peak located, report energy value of 216.0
